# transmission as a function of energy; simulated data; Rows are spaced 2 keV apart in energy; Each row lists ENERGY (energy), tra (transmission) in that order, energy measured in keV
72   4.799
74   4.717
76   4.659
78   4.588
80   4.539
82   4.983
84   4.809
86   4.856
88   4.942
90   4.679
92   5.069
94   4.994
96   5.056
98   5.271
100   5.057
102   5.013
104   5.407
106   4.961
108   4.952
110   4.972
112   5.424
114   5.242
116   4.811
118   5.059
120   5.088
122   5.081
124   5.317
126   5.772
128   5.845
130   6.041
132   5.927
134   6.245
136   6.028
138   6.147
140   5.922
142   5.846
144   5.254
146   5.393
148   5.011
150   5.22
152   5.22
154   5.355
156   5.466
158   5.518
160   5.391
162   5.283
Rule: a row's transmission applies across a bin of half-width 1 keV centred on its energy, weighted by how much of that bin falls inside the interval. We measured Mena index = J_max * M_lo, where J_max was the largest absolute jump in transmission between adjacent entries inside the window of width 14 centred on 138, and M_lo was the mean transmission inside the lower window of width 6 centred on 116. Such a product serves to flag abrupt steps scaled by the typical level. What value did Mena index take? 3.0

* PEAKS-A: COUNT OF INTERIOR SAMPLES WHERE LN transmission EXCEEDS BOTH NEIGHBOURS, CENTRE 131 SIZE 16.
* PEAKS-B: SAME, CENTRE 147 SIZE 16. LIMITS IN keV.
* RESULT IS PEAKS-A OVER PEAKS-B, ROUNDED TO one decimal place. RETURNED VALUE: 2.0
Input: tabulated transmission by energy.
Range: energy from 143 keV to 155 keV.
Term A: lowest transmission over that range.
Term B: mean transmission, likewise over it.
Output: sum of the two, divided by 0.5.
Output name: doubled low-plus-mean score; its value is 20.5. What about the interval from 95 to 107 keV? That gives 20.2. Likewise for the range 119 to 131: 21.2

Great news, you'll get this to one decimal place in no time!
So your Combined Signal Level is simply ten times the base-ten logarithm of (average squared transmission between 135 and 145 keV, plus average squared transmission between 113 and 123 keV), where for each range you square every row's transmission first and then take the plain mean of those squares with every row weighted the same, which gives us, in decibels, 17.8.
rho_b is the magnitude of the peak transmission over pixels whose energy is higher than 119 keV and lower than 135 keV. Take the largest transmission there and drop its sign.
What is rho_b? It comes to 6.2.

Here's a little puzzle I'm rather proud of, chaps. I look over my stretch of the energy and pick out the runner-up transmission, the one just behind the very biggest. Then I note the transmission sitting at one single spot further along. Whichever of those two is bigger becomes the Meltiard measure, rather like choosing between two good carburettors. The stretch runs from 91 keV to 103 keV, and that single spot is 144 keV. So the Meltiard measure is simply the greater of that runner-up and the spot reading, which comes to 5.3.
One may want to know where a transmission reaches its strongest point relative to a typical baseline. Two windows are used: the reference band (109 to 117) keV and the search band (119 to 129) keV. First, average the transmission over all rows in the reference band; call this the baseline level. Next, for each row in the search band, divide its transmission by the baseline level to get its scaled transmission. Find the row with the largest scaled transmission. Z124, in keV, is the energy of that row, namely 128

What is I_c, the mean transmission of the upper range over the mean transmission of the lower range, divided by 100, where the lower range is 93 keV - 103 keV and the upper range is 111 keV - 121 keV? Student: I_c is 0.0101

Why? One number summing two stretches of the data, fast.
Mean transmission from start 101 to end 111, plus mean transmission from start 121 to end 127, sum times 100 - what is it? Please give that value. 1045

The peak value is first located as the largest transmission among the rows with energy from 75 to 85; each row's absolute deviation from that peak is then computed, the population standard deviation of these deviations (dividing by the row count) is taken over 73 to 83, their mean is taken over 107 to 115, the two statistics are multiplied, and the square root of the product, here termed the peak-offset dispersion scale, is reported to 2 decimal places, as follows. 0.17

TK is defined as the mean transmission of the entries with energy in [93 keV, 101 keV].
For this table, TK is 5.1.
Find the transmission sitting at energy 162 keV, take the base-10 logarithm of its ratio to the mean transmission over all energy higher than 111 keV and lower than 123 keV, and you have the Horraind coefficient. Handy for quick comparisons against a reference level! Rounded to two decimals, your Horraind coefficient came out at 0.01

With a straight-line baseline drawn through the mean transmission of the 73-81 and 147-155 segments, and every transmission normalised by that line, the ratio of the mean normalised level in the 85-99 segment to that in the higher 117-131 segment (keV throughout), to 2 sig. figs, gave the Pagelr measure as 0.96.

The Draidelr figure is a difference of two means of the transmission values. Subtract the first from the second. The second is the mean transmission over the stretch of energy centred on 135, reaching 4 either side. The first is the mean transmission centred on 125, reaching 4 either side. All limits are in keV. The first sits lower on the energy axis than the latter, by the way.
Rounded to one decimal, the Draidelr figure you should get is 0.6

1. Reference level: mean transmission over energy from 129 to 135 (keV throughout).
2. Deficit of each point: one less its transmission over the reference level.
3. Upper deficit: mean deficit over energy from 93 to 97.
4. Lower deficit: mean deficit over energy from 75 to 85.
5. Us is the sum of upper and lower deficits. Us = 0.40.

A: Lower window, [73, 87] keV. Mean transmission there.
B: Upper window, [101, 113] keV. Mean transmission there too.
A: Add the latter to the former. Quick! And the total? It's 9.9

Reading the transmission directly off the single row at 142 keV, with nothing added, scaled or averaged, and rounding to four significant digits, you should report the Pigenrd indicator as 5.846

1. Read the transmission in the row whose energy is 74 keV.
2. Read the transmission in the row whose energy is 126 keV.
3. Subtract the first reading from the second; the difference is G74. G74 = 1.1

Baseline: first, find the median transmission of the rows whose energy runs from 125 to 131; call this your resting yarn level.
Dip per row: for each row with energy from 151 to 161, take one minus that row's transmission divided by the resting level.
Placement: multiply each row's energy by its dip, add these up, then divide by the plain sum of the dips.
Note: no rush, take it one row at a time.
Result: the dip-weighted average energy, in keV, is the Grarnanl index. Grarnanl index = 155.6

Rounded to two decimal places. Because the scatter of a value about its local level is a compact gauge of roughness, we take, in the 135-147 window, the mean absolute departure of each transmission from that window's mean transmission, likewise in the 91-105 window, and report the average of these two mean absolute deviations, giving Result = 0.21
